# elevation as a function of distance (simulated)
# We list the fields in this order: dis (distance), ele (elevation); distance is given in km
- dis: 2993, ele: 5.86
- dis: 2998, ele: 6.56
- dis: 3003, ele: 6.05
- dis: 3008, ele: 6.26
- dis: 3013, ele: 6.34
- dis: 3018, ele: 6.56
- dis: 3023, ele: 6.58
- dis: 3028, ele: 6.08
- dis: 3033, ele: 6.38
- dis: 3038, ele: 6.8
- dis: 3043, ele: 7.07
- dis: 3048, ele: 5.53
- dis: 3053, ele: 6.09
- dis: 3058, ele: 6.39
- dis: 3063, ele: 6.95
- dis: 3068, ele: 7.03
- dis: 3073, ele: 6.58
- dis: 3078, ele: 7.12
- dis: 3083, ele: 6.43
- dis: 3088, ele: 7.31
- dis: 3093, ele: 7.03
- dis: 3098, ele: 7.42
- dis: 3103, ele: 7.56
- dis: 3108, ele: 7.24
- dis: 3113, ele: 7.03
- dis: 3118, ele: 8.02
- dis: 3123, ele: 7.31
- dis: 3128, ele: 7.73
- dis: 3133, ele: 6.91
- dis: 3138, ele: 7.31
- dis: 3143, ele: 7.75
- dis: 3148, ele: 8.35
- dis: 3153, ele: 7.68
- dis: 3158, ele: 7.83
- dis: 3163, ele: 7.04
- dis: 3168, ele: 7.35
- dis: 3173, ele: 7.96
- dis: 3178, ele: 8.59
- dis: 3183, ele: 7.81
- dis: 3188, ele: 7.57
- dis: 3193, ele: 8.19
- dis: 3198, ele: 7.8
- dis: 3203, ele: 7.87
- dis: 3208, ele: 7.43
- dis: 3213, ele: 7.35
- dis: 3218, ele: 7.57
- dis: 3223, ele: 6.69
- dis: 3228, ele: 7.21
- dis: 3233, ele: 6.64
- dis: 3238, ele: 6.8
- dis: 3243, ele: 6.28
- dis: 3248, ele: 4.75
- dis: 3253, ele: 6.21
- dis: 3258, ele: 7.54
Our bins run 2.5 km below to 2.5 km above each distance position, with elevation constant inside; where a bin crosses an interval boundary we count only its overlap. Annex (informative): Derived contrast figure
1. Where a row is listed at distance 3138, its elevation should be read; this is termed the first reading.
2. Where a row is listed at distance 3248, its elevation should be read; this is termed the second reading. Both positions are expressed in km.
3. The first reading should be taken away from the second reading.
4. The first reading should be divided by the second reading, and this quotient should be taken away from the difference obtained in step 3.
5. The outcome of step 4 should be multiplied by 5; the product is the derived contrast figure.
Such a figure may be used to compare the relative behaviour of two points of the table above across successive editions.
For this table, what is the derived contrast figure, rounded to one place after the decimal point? -20.5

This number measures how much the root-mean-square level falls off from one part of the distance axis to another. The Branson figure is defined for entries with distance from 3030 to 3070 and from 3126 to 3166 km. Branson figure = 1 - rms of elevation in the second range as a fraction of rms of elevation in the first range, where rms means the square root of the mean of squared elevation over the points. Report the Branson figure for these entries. -0.16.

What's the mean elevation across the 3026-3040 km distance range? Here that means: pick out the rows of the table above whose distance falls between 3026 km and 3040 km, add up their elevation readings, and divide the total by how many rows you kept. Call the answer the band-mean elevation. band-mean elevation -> 6.4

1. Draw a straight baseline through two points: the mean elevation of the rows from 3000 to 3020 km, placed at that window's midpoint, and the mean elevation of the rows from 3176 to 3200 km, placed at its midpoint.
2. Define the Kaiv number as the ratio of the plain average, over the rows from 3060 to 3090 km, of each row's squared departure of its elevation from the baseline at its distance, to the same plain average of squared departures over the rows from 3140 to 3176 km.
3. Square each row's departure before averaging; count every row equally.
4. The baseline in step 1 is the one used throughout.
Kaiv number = 0.5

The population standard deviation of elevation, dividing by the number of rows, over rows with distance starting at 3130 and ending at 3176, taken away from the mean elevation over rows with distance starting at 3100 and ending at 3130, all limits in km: 7.0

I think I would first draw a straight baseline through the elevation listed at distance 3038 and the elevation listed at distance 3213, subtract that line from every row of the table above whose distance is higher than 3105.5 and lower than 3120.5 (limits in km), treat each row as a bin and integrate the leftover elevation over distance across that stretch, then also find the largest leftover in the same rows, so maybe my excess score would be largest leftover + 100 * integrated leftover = 592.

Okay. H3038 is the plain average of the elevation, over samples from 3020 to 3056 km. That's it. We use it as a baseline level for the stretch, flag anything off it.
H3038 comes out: 6.4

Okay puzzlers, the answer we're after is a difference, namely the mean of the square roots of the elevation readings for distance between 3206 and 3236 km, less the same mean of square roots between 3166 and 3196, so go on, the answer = -0.14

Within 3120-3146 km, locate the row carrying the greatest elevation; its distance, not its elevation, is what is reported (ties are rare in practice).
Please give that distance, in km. 3143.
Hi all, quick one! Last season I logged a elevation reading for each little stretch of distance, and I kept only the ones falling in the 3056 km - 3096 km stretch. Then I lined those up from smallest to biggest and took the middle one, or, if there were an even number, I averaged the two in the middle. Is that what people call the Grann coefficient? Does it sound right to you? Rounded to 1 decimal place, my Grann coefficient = 7.0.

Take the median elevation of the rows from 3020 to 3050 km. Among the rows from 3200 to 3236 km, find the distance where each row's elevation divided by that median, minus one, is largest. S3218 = 3203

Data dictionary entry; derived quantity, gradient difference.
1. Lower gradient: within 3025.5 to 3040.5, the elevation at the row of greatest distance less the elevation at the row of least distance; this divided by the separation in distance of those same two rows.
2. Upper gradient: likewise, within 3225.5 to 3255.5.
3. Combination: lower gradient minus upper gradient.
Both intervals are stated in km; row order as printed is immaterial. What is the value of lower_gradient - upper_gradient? 0.11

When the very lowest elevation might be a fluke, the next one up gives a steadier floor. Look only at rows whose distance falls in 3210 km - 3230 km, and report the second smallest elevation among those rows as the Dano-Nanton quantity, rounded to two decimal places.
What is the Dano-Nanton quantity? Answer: 7.21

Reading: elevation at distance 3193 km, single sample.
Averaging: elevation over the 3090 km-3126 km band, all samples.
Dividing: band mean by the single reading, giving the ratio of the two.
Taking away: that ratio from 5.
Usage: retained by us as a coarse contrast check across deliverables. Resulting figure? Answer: 4.10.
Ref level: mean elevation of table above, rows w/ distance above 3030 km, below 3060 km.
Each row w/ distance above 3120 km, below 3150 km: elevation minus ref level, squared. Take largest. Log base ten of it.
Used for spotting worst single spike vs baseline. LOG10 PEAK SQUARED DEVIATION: 0.59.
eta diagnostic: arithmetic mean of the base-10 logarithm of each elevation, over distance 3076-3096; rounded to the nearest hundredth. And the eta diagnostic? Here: 0.84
